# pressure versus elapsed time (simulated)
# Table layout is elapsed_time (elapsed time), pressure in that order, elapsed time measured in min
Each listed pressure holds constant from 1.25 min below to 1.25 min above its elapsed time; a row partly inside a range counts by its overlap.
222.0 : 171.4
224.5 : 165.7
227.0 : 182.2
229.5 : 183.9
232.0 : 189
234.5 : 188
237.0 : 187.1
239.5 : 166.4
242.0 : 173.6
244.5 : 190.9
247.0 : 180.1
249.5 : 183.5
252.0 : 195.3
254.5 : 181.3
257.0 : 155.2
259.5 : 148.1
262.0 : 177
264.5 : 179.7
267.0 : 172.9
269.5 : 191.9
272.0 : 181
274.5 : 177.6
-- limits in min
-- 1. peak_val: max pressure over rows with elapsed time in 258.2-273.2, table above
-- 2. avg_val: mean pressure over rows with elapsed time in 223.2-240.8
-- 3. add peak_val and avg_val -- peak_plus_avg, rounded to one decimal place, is 372.2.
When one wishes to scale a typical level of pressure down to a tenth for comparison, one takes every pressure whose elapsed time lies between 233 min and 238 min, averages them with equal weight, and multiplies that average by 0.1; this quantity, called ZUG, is 18.8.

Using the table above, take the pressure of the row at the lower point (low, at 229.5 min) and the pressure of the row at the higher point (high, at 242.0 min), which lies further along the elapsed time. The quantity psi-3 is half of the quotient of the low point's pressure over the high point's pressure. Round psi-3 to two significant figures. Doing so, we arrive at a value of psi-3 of 0.53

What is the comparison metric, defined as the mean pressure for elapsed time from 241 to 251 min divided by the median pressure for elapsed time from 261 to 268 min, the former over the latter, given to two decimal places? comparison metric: 1.03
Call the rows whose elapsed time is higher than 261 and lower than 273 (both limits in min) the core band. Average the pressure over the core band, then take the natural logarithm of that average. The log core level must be 5.196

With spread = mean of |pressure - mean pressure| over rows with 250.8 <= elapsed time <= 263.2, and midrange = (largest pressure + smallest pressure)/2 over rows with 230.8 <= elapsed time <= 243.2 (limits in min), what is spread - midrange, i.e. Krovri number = -162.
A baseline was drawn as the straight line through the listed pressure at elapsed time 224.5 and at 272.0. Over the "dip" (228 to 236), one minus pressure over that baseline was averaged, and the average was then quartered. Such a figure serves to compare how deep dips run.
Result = -0.028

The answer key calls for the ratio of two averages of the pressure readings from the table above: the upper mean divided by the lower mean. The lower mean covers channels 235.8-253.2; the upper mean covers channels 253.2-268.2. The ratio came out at 0.93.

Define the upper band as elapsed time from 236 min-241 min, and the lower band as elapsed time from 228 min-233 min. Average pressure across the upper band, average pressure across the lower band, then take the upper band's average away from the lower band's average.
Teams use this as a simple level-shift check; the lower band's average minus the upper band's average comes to 10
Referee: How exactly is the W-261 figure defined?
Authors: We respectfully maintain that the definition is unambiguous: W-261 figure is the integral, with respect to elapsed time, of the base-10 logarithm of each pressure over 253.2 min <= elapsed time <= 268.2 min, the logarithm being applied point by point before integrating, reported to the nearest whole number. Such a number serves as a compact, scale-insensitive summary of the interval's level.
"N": 33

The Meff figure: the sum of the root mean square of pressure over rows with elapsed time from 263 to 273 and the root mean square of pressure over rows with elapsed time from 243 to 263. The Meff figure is 359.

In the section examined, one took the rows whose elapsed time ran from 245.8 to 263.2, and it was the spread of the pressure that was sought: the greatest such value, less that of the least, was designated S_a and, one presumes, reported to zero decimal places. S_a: 47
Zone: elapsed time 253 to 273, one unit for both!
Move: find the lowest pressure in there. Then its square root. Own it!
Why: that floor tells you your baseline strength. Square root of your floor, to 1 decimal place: 12.2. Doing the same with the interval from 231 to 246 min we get 12.9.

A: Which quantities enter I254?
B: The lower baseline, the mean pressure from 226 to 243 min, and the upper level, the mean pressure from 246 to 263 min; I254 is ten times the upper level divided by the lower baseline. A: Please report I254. 9.6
